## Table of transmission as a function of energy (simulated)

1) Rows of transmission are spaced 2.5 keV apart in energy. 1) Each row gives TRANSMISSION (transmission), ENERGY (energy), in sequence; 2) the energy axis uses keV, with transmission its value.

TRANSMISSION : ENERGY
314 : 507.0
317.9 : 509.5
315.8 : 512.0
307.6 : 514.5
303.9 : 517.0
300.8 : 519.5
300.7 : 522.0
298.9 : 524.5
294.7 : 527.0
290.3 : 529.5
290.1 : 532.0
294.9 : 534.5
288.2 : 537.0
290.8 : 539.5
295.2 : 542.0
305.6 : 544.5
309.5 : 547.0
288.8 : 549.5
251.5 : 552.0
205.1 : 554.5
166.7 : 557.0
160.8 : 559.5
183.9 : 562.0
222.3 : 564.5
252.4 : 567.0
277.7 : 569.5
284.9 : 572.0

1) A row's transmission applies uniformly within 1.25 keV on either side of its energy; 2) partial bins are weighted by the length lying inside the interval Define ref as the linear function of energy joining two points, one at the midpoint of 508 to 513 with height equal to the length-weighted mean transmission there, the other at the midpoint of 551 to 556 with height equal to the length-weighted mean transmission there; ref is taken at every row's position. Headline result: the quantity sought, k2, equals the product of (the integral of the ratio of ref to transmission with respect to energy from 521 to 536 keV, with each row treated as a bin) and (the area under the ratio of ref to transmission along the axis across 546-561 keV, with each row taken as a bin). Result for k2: 219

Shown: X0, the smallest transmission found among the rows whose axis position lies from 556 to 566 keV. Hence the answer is 160.8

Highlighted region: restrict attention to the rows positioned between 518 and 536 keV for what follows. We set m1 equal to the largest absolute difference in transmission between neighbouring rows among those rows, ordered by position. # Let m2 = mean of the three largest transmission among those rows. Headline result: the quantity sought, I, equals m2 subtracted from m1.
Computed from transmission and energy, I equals -295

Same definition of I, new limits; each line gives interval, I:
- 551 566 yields -180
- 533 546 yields -288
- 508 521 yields -306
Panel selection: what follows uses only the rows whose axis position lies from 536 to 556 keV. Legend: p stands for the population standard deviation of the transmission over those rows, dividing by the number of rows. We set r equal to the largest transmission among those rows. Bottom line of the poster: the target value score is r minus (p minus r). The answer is 587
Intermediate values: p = 32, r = 309.5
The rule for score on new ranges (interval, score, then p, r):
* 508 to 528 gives 628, 8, 317.9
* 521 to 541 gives 597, 4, 300.7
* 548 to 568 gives 535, 43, 288.8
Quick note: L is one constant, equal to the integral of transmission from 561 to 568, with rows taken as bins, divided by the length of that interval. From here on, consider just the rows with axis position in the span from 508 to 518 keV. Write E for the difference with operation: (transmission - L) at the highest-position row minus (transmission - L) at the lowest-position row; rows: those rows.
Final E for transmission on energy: -14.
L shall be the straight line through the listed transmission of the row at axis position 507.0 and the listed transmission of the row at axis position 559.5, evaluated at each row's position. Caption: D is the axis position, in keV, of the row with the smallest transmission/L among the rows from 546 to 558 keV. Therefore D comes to 557.0 keV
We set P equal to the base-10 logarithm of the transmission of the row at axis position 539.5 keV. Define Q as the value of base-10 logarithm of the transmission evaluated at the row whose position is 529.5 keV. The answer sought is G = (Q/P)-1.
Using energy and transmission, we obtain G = 0.000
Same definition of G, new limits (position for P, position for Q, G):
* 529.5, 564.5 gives -0.047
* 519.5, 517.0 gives 0.002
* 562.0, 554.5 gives 0.021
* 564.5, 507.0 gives 0.064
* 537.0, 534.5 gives 0.004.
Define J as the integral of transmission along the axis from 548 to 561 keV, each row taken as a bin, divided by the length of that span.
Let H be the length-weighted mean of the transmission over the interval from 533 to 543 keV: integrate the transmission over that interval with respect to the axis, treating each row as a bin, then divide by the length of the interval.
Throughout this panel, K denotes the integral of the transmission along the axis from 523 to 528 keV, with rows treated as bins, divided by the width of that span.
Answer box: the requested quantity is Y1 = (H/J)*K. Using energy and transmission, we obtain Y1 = 402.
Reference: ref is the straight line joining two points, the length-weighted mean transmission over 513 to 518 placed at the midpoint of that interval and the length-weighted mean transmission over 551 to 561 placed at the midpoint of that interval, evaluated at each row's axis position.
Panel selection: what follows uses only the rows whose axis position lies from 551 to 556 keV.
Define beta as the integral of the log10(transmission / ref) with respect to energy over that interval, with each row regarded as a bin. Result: 0.2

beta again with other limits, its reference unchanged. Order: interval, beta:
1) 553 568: 0.5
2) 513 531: 0.3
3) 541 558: 1.4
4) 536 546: 1.0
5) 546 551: 0.7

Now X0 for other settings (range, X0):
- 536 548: 288.2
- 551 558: 166.7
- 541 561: 160.8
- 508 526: 298.9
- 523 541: 288.2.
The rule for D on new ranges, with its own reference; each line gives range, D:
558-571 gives 559.5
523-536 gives 524.5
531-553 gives 532.0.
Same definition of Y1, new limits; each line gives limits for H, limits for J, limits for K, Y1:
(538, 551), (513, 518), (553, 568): 192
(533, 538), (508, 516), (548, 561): 201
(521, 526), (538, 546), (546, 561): 230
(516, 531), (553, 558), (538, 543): 459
